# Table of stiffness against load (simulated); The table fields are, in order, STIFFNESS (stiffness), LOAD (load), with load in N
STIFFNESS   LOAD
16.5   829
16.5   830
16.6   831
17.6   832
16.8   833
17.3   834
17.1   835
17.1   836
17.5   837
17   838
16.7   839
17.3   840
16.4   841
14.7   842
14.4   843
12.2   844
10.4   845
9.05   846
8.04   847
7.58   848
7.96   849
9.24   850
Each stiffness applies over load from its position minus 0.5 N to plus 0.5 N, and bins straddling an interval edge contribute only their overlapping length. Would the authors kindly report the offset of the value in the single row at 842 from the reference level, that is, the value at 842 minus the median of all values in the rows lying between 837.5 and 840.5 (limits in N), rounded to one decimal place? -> -2.3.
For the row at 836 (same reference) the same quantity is 0.1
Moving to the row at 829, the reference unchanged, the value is -0.5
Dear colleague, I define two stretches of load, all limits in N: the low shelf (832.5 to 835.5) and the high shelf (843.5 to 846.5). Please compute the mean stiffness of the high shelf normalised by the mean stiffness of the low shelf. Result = 0.62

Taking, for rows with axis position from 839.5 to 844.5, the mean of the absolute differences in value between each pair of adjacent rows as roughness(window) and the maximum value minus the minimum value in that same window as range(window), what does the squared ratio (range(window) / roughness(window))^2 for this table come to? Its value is 16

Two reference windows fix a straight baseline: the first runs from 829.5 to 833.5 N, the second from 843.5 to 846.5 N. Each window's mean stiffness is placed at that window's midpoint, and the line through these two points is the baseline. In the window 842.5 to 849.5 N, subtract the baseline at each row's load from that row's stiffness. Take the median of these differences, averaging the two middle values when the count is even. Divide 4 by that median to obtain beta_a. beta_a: -5.59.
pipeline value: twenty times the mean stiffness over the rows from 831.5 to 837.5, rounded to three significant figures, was 345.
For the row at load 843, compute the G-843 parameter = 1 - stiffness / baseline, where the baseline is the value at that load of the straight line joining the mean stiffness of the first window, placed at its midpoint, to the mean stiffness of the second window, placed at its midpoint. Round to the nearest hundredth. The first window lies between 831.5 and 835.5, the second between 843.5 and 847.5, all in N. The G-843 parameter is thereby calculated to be -0.26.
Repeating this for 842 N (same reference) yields -0.22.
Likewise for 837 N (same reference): -0.16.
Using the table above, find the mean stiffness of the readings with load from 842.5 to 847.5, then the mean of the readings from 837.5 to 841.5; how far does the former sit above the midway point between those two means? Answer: -3.0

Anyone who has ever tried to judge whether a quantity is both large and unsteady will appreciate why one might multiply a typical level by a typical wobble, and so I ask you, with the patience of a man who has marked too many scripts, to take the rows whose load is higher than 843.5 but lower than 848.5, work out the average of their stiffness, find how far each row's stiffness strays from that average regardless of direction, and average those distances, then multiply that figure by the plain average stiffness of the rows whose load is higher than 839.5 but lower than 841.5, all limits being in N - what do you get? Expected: 25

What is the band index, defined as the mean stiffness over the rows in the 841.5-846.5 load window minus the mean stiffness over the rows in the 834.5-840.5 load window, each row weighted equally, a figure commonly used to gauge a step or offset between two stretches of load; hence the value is -5.0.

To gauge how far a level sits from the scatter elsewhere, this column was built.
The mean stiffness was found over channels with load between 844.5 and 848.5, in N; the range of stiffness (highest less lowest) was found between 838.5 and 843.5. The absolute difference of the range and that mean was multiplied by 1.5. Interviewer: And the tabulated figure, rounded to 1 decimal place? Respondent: 8.8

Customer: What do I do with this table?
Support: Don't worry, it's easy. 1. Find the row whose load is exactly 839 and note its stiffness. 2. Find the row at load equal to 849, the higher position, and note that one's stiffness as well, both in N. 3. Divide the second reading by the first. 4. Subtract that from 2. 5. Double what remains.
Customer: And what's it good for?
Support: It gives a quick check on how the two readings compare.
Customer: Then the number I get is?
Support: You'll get 3.0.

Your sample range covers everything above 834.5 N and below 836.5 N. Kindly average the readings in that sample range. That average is 17.1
